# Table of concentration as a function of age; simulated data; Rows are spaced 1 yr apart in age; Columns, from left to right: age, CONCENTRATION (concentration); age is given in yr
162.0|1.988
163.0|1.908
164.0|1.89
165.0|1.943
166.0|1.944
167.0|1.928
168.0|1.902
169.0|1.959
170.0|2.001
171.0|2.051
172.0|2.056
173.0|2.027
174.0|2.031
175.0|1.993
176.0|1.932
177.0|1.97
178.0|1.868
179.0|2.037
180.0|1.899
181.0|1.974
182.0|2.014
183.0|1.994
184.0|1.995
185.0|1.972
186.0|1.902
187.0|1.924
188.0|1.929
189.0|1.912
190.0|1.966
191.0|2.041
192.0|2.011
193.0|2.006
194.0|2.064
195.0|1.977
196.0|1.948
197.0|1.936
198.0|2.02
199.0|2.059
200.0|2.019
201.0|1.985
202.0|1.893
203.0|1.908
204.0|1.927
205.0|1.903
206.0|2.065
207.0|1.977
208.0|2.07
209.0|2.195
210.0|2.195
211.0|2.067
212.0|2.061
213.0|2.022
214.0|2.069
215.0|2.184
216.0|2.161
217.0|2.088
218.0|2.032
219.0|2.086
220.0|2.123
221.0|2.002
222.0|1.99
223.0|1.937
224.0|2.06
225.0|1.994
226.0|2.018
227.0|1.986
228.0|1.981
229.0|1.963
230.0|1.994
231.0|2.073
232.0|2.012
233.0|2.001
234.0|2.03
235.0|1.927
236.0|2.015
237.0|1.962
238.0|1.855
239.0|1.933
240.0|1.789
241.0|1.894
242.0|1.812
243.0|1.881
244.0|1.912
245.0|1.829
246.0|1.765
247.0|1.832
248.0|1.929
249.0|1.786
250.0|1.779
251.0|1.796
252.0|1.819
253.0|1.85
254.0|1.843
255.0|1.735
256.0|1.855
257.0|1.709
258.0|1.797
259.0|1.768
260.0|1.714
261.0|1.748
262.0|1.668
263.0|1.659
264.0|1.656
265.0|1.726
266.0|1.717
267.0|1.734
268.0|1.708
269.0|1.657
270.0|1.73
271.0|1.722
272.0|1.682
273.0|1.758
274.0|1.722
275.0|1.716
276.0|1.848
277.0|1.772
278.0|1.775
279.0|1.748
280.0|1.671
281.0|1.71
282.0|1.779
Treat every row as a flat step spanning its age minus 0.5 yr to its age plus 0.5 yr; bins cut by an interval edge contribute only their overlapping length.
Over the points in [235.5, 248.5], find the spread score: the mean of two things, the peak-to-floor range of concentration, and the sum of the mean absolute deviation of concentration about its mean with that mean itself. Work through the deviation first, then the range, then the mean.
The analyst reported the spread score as 1.093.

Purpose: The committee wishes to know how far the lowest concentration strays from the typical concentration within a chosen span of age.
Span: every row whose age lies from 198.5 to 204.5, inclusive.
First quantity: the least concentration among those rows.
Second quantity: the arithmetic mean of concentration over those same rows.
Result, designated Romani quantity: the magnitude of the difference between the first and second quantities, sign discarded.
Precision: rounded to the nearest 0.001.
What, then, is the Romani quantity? 0.072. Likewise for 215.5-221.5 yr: 0.080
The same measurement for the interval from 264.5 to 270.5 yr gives 0.055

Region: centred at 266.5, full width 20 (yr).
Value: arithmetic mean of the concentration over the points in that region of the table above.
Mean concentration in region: 1.72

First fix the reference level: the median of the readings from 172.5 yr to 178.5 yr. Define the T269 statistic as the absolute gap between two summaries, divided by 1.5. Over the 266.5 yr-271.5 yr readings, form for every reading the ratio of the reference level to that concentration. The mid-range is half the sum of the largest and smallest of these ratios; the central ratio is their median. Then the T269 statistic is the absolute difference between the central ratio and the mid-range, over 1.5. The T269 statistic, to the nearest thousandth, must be 0.012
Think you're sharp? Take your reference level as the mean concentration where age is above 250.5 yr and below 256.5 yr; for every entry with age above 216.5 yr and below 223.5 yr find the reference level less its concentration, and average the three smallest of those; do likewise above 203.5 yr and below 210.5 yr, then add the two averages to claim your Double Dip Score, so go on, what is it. -0.62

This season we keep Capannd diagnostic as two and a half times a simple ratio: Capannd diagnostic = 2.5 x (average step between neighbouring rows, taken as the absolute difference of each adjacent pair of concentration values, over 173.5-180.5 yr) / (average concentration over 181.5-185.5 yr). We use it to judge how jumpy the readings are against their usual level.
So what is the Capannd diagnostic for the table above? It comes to 0.11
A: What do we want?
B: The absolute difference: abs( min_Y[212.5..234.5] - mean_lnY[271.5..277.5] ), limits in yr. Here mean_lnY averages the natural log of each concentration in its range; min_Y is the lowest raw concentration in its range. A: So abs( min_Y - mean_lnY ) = 1.38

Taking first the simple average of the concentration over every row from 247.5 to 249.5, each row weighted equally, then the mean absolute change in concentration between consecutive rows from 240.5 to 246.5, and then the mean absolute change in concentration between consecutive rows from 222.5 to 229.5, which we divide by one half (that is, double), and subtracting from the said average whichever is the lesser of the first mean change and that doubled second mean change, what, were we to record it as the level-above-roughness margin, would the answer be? 1.79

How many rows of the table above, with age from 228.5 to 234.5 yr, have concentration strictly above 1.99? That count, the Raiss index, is 5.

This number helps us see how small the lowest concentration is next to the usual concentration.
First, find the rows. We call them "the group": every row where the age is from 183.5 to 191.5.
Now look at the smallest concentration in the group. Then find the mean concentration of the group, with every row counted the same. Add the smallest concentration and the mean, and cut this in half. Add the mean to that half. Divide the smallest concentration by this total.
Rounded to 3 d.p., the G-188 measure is 0.490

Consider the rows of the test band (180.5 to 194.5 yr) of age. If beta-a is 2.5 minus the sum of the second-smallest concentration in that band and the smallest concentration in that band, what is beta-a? -1.31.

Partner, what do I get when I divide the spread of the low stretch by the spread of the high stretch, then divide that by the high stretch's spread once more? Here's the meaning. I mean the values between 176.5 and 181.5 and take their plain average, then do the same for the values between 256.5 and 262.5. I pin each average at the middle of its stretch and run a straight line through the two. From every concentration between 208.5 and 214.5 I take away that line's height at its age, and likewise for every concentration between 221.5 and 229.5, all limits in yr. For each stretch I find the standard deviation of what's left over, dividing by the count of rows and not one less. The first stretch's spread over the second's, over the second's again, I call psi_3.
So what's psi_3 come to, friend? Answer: 56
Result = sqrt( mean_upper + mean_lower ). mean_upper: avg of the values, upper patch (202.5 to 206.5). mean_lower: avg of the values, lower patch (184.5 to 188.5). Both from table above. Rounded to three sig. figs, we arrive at 1.97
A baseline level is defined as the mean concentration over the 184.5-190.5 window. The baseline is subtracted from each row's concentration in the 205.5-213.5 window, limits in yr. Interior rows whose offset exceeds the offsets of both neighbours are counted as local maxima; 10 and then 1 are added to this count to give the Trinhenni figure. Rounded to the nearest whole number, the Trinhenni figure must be 11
